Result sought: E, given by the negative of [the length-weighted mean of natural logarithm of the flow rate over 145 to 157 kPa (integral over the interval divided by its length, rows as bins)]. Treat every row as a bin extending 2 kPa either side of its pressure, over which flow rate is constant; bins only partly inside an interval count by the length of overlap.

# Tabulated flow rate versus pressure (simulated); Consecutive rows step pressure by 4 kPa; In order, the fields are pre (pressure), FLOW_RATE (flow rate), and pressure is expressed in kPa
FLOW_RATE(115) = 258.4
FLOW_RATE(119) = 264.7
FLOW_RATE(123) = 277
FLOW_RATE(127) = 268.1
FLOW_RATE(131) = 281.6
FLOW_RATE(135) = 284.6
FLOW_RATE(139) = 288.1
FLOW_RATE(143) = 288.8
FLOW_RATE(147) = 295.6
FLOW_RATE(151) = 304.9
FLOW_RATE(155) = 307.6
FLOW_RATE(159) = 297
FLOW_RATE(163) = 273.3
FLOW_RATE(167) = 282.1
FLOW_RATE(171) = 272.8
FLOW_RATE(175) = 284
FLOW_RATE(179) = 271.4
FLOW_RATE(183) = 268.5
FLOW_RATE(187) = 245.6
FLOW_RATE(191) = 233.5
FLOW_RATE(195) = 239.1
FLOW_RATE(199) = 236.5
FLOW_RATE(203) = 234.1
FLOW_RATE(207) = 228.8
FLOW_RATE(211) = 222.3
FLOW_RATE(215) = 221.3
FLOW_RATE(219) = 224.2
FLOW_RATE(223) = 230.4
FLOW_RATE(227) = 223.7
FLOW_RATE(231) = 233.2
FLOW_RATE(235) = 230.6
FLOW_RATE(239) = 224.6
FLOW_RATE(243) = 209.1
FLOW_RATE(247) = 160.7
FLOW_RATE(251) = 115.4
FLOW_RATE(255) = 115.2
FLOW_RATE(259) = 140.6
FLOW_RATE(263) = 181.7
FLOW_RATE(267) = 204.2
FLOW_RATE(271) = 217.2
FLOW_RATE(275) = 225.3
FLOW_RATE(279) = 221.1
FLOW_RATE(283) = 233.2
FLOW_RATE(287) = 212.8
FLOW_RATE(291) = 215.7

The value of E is -5.71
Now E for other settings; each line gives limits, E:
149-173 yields -5.67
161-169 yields -5.63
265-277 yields -5.37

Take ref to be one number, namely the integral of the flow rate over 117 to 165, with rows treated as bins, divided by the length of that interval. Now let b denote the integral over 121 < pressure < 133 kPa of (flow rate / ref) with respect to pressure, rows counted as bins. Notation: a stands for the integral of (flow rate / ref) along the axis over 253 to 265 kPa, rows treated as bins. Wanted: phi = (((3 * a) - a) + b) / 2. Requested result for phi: 11.9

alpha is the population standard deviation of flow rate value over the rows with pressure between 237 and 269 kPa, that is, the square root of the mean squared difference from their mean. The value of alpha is 40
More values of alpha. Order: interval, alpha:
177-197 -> 15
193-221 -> 7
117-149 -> 10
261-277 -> 16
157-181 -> 9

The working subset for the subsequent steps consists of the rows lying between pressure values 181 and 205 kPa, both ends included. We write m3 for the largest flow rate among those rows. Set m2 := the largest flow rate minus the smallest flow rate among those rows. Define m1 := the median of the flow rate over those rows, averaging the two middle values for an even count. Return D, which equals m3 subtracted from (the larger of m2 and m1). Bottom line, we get -31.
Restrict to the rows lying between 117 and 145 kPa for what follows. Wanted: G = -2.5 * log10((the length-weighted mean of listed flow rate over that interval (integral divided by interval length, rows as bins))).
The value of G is -6.11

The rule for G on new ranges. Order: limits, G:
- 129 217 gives -6.06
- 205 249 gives -5.85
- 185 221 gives -5.91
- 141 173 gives -6.16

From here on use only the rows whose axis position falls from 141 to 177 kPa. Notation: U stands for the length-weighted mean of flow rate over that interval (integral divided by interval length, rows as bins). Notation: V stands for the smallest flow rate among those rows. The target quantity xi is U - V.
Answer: 17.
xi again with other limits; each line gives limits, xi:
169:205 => 20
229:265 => 64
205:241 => 5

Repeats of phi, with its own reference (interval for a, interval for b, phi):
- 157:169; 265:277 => 16.4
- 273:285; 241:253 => 12.9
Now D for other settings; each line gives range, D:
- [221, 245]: -6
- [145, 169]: -11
